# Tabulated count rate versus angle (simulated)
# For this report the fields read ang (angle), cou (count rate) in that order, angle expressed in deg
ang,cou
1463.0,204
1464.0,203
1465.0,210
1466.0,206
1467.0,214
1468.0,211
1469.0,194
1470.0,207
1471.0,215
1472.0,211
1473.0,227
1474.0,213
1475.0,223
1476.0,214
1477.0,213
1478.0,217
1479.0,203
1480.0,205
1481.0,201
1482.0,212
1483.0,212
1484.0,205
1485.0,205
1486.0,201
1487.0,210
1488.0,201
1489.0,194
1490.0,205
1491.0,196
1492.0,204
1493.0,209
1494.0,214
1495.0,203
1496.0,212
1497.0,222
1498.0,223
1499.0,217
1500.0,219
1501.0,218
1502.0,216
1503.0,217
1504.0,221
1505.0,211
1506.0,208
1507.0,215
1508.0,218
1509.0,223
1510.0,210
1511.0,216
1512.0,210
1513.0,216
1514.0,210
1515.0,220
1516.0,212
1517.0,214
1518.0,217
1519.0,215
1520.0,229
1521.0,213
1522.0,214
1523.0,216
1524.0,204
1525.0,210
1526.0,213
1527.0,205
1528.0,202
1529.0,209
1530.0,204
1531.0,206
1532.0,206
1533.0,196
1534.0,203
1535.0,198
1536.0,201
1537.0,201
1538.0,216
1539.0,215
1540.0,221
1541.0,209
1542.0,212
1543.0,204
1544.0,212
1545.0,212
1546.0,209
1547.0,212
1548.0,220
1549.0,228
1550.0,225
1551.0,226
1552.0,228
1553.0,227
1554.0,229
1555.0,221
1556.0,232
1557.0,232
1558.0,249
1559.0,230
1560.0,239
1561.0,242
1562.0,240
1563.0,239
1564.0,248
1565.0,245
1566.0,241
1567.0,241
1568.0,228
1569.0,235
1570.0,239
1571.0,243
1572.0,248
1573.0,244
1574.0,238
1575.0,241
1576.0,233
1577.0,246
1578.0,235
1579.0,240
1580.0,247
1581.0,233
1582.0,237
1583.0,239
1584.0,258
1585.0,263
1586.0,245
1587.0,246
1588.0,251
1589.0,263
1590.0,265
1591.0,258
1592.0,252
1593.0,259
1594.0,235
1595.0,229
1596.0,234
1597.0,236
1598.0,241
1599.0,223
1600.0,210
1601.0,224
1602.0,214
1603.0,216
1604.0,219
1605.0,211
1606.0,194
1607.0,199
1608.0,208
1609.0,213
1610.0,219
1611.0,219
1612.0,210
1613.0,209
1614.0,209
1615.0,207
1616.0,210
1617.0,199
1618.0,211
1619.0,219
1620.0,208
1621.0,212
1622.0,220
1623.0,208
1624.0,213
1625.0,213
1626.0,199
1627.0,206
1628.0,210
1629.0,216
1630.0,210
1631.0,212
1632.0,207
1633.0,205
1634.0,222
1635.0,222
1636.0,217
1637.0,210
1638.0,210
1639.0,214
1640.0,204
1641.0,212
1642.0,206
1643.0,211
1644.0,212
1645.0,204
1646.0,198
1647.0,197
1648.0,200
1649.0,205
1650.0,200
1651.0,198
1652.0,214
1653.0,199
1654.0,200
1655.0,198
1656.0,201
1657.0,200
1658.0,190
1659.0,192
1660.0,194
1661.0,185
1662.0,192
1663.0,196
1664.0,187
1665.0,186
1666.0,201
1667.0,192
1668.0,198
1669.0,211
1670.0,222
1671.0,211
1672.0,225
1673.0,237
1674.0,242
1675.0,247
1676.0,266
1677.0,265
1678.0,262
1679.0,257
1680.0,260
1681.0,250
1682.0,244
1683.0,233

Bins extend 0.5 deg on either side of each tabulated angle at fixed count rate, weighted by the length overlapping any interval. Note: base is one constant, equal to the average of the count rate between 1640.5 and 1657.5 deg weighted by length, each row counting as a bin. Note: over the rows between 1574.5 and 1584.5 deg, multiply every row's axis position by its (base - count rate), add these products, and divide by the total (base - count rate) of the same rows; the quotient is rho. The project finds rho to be 1579.7 deg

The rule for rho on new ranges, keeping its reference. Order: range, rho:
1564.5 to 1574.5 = 1569.6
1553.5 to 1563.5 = 1558.9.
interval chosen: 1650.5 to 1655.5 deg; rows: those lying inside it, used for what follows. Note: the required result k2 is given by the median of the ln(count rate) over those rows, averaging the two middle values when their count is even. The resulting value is 5.29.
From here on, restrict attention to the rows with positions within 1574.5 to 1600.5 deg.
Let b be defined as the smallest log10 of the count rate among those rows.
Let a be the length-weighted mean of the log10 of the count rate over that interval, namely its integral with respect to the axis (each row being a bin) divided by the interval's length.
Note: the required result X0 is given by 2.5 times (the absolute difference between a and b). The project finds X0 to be 0.157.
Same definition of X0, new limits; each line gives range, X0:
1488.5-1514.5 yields 0.099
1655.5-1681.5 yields 0.169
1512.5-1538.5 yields 0.072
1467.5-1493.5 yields 0.075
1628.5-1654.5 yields 0.058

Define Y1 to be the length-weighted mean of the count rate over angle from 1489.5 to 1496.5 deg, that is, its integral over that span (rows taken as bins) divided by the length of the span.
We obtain 206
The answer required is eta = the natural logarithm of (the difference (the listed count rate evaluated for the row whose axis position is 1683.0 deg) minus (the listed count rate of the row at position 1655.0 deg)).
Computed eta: 3.6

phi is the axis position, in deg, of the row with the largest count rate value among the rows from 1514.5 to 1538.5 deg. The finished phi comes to 1520.0 deg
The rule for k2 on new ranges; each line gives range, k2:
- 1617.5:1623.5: 5.35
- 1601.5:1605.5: 5.37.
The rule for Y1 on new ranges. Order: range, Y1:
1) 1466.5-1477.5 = 213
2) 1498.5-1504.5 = 218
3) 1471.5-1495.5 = 208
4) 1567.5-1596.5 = 244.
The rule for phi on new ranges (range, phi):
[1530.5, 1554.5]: 1554.0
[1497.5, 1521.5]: 1520.0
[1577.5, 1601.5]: 1590.0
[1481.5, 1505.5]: 1498.0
